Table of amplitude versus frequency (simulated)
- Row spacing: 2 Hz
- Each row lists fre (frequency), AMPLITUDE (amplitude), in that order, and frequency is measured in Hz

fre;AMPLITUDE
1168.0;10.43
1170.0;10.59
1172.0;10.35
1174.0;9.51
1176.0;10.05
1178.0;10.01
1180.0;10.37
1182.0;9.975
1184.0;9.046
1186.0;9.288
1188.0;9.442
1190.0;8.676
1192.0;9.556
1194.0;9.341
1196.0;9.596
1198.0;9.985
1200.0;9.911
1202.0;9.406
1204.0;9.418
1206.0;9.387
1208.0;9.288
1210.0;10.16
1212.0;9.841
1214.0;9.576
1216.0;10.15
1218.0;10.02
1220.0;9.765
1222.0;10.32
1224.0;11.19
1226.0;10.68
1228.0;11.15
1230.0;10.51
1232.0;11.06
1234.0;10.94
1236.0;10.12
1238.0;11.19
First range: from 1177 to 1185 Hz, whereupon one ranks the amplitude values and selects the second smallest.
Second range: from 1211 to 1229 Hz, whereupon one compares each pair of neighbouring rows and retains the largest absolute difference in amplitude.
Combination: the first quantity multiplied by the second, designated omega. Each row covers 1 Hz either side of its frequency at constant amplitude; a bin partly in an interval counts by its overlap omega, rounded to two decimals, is 8.68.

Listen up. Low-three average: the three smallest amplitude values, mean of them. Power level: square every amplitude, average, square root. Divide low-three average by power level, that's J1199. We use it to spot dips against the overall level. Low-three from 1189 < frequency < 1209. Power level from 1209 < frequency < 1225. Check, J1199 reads 0.90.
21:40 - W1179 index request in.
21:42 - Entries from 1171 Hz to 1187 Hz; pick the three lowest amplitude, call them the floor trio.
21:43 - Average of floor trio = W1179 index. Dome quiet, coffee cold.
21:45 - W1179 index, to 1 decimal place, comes 9.3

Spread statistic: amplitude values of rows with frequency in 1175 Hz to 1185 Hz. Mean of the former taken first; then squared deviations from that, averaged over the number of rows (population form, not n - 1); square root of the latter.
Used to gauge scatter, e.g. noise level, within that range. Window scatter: 0.44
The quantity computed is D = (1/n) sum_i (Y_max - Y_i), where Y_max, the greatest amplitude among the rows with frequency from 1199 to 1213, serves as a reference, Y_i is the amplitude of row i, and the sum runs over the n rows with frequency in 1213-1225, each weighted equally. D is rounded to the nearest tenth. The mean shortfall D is 0.0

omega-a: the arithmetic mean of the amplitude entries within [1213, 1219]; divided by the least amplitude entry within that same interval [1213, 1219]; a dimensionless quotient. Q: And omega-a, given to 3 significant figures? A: 1.04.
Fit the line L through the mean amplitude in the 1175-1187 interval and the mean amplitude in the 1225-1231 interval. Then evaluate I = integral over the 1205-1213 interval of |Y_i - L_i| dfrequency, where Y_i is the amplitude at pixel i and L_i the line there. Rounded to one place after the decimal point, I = 5.7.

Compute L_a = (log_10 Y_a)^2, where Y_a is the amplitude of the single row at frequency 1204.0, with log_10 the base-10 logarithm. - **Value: 0.95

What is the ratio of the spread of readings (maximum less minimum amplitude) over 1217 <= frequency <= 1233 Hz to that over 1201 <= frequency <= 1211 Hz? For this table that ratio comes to 1.63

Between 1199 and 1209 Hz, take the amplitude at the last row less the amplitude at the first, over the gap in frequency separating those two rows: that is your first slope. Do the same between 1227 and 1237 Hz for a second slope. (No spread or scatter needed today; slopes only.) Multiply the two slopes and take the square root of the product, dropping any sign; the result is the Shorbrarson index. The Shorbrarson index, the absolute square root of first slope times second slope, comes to 0.10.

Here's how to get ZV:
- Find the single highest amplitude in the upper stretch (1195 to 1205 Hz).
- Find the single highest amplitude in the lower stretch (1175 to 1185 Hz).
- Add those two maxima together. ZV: 20.4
